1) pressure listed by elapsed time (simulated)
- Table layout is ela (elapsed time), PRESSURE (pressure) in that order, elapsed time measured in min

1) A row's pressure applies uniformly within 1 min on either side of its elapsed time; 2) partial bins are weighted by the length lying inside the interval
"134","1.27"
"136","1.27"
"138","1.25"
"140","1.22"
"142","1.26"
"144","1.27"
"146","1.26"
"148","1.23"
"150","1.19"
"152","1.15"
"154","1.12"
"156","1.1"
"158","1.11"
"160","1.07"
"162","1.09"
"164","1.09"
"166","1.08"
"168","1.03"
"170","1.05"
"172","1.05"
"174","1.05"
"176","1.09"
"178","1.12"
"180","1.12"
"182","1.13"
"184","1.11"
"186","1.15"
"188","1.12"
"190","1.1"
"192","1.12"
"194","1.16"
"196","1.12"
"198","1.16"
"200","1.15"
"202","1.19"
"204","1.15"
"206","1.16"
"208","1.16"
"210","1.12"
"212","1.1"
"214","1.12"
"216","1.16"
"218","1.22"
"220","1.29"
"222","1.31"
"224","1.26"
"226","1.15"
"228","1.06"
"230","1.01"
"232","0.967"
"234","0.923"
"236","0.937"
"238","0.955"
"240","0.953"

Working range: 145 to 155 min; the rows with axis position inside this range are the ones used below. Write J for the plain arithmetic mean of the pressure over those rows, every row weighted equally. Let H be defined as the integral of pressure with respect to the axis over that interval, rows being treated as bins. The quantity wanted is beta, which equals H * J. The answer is 14.2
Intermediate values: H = 11.9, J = 1.19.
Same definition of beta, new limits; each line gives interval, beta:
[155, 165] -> 11.9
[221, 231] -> 13.4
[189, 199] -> 12.8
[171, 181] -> 11.8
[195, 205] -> 13.3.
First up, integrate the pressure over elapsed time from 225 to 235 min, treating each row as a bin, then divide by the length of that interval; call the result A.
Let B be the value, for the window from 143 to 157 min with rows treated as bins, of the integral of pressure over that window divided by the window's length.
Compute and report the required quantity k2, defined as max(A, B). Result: 1.19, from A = 1.02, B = 1.19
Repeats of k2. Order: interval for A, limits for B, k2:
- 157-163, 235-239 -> 1.09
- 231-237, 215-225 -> 1.25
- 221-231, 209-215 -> 1.16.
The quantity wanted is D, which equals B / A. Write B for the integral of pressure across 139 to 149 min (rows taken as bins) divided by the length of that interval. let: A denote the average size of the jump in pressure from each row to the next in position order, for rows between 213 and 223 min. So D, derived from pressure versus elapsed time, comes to 26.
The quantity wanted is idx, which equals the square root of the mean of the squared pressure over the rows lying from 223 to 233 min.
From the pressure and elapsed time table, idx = 1.09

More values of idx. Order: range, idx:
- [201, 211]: 1.16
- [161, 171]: 1.07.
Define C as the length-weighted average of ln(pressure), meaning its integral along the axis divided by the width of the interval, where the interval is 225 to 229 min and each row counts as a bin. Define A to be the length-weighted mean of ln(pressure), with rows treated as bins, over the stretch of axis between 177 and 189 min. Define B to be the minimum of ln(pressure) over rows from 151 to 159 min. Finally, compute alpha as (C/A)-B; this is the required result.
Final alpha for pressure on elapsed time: 0.75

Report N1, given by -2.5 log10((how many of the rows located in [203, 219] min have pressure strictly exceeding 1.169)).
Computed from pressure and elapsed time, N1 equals 0.0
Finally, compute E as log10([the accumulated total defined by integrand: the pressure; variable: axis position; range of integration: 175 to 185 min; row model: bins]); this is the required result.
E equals 1.047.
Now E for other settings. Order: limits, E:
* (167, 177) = 1.023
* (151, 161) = 1.045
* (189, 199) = 1.054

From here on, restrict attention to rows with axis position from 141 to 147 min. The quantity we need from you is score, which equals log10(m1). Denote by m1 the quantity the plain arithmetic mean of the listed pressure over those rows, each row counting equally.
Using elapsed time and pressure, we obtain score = 0.102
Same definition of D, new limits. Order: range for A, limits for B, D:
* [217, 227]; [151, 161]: 18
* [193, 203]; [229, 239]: 29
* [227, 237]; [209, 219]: 30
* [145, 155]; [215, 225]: 36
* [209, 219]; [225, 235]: 29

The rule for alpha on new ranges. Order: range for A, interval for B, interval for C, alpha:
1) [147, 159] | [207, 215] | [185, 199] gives 0.80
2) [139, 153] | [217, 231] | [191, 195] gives 0.63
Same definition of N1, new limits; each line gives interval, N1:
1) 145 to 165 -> -1.2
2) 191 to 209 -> 0.0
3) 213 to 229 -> -1.5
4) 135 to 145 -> -1.7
